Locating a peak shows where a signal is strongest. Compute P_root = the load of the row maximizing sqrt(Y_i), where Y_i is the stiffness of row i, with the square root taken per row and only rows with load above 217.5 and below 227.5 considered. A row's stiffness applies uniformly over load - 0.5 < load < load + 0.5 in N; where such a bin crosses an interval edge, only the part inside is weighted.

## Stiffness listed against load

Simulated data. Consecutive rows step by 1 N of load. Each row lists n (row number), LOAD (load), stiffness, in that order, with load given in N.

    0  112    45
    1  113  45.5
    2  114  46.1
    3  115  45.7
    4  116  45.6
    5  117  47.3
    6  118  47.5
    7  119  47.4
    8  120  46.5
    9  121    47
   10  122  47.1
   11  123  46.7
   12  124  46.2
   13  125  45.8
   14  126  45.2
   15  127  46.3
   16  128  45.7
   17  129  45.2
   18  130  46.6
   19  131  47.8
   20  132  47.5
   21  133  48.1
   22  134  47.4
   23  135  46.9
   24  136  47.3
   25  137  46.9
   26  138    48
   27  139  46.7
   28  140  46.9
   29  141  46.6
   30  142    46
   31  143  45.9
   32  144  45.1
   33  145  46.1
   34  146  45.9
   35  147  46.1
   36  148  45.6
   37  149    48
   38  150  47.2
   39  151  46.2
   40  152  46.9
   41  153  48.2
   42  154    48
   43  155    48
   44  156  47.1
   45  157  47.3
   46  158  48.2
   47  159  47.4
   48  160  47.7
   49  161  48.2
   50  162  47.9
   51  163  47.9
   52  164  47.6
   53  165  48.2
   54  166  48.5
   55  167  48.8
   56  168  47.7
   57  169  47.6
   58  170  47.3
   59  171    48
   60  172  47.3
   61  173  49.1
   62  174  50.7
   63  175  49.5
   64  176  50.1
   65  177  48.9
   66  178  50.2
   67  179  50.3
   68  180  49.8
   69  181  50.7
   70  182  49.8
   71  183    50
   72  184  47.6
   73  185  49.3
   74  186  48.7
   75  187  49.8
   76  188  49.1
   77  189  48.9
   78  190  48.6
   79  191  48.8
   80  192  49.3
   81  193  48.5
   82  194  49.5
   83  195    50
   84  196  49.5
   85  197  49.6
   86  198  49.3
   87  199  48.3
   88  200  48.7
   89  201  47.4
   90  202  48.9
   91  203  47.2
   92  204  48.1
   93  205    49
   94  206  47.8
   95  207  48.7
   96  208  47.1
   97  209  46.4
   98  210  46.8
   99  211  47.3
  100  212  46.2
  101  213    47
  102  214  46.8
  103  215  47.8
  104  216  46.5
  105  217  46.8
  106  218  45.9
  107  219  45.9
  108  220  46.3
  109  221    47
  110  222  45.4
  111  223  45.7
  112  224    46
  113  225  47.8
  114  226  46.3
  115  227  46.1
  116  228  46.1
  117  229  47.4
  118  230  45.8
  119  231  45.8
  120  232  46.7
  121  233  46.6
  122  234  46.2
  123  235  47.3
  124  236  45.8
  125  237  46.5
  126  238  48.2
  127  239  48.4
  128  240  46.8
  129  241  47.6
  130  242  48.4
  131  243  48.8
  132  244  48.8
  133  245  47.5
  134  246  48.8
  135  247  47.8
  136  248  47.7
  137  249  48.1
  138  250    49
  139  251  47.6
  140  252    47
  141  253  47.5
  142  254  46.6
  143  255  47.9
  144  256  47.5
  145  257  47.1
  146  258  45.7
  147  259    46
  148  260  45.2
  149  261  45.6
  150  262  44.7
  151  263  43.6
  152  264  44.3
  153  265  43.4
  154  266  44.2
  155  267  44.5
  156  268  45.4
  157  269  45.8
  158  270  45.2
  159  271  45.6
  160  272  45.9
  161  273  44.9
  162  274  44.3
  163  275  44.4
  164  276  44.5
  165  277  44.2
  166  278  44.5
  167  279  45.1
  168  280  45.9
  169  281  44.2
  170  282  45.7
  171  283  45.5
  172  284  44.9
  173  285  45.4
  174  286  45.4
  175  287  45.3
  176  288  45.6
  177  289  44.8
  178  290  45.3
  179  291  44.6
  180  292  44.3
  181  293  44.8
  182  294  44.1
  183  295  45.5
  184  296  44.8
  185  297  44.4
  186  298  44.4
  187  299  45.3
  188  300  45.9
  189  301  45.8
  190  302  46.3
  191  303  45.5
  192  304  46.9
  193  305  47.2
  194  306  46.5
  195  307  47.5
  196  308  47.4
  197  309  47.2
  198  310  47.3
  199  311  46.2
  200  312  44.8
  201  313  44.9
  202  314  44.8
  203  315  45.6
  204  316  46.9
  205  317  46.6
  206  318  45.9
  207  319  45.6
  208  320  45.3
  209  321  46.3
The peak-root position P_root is 225 N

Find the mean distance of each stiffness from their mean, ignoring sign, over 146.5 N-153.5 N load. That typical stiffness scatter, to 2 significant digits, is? 0.79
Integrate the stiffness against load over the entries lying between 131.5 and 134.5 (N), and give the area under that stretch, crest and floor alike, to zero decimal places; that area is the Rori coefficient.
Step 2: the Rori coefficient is 143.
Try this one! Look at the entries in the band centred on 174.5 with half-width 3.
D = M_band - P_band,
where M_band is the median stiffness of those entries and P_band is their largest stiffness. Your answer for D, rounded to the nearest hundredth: -1.40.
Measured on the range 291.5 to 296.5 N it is -0.70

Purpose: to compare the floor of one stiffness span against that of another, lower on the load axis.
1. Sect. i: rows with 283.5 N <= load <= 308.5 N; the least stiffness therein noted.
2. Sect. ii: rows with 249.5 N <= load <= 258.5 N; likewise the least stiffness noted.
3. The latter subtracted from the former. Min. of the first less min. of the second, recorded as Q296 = -1.6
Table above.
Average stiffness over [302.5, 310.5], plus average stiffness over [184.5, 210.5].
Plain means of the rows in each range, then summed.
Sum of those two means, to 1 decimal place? 95.5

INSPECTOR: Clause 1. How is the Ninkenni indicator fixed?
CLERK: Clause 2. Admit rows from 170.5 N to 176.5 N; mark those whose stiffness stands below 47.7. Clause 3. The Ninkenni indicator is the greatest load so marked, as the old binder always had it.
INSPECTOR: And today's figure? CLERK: 172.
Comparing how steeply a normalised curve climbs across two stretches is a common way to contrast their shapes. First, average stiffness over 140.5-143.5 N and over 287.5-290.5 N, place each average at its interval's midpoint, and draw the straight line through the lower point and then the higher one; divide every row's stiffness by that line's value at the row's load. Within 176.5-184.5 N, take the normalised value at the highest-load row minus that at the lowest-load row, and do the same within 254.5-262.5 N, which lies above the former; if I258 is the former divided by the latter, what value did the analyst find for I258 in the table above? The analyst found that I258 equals 0.4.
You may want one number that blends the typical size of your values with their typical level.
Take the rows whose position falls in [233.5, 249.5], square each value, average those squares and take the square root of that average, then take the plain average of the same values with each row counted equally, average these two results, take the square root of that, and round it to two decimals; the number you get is 6.90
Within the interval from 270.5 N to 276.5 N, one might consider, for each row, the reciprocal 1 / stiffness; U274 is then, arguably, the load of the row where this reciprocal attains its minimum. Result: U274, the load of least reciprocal 272 N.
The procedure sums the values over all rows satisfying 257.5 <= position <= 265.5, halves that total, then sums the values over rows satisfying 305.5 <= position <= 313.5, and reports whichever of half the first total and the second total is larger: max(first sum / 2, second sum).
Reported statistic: 372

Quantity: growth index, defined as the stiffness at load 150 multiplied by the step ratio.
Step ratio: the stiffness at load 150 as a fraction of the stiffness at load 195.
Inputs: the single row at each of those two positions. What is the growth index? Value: 44.6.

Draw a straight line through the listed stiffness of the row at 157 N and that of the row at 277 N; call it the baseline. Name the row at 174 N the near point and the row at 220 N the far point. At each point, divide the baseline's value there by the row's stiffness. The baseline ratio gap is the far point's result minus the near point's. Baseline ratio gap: 0.06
